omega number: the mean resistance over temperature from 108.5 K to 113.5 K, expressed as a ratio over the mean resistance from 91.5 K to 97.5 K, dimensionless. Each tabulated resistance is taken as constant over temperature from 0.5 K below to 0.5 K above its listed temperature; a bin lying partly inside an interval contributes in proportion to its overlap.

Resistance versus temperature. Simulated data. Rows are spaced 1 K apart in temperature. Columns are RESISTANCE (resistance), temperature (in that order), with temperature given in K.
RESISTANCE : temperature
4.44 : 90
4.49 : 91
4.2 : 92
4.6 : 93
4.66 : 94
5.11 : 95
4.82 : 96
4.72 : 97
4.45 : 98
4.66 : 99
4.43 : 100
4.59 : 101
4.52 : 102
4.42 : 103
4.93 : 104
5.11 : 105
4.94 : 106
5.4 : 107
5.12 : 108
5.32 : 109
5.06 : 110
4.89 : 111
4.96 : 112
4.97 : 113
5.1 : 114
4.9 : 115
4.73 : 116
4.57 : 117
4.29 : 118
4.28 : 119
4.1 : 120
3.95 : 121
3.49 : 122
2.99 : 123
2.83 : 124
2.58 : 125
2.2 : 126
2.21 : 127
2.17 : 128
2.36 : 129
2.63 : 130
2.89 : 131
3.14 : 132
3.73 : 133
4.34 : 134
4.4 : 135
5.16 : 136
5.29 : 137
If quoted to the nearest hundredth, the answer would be 1.08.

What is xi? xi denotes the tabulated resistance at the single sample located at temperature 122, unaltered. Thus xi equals 3.49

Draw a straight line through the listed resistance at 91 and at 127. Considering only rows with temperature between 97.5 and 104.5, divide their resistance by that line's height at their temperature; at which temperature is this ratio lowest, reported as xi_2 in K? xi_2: 98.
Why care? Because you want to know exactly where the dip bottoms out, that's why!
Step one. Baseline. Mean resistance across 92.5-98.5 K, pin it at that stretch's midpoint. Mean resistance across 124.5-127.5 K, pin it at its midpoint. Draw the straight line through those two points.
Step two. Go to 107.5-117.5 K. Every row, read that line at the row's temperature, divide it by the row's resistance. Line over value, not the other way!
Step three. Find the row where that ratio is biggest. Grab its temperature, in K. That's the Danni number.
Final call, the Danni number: 108 K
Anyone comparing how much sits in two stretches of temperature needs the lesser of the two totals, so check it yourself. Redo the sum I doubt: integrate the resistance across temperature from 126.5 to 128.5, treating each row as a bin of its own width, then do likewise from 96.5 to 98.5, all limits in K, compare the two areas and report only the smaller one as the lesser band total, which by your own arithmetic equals 4.4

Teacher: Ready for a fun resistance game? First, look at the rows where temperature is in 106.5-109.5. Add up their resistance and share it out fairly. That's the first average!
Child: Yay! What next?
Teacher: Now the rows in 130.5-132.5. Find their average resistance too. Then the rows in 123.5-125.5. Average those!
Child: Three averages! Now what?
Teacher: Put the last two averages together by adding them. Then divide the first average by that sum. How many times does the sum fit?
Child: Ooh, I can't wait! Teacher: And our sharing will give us 0.9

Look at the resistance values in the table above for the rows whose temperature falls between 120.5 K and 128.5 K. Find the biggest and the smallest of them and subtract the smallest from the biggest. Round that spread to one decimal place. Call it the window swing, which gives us 1.8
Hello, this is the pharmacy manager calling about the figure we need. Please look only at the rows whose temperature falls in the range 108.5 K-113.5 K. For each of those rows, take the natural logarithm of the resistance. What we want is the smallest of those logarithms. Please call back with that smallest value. 1.59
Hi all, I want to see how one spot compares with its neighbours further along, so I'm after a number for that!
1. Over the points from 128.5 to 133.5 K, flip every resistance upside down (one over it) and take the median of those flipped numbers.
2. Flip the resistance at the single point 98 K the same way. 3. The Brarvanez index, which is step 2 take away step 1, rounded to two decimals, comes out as -0.12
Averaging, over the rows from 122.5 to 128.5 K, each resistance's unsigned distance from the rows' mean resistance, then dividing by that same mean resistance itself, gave 0.12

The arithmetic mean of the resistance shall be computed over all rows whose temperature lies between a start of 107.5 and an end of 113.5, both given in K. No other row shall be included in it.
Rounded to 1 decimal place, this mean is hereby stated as 5.1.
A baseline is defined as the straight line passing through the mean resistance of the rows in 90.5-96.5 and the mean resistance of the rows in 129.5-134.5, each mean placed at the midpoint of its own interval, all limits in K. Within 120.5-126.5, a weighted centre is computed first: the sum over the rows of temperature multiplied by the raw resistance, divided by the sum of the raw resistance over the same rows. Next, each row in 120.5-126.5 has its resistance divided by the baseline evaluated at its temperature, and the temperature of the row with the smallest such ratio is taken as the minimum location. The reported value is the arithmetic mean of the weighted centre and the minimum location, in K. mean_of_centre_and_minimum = 124.6 K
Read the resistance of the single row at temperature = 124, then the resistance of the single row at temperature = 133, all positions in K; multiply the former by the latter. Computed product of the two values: 11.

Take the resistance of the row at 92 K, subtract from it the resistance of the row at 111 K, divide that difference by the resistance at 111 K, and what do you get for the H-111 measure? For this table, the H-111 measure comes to -0.14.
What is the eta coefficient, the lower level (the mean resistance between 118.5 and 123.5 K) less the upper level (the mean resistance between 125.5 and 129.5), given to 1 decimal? 1.5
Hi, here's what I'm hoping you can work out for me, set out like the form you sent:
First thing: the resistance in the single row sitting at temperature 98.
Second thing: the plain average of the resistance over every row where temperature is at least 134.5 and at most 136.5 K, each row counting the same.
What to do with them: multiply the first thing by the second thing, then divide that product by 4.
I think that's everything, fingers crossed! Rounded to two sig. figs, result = 5.3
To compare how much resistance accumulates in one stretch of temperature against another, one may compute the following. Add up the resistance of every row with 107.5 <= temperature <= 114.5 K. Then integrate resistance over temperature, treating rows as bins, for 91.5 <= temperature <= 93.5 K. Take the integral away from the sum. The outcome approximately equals 27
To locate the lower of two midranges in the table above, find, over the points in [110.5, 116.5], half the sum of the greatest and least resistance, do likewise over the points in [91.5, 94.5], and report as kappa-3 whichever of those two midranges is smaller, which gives 4.43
